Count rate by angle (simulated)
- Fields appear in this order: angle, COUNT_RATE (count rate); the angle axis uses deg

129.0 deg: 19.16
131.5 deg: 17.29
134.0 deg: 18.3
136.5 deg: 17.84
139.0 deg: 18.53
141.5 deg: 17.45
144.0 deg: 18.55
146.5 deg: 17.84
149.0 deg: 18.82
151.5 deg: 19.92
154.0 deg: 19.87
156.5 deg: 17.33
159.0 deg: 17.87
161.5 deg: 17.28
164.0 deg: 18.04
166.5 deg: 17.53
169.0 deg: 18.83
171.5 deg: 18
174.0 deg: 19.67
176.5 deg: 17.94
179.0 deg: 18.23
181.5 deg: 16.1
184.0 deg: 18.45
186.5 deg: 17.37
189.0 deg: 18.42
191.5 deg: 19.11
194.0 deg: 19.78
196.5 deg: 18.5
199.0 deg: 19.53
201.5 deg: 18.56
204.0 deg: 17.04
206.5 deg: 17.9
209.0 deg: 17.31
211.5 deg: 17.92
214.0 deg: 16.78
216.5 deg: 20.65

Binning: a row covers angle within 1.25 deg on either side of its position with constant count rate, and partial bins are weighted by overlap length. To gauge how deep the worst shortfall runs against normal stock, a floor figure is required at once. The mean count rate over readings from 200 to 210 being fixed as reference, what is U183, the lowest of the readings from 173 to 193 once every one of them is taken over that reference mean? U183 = 0.91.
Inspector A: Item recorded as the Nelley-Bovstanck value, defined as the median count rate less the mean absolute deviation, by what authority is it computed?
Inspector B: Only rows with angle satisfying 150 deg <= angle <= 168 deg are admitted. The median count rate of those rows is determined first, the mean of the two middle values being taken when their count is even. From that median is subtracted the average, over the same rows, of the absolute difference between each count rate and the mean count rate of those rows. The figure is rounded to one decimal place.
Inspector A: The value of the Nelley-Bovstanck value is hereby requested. 16.9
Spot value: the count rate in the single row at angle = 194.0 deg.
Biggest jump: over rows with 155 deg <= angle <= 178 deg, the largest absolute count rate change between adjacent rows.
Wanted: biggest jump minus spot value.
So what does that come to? -18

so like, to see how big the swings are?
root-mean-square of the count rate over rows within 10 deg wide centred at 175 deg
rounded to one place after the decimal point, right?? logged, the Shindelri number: 18.5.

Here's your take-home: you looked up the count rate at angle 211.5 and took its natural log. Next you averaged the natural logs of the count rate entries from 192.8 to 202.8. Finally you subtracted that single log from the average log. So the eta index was 0.06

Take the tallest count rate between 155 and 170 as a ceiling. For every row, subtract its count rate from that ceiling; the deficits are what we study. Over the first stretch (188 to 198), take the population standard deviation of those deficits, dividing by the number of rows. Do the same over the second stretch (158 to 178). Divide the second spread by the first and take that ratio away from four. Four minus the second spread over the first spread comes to 2.7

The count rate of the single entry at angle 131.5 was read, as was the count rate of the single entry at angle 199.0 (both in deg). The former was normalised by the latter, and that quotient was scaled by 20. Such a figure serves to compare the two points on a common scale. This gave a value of 18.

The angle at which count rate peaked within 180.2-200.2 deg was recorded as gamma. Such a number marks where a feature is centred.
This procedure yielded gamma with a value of 194.0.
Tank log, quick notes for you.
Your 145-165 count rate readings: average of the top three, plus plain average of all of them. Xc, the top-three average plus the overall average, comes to 37.9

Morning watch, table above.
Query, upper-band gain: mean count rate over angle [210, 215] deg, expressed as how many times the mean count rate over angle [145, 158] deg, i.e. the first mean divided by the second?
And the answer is 0.93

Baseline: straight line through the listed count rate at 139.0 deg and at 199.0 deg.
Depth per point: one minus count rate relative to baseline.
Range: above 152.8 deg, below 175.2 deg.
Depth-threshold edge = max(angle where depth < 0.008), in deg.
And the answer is 174.0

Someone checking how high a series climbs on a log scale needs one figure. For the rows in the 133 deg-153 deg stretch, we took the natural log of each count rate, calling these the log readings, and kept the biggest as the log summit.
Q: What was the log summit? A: 2.99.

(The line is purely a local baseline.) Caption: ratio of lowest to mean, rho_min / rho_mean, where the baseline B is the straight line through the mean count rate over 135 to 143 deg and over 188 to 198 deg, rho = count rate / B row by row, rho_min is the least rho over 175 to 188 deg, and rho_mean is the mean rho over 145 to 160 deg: 0.840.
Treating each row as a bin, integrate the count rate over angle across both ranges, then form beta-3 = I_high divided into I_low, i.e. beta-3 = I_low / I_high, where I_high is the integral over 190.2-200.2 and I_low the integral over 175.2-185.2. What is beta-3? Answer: 0.92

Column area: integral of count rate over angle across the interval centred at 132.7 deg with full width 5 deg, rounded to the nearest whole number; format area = 89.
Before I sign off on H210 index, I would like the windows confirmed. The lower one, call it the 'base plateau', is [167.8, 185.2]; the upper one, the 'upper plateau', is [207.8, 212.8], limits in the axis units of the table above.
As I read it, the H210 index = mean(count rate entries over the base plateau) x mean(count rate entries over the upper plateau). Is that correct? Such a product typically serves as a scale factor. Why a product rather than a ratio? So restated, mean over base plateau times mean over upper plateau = 320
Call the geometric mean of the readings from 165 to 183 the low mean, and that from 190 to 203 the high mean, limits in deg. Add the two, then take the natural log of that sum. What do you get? 3.61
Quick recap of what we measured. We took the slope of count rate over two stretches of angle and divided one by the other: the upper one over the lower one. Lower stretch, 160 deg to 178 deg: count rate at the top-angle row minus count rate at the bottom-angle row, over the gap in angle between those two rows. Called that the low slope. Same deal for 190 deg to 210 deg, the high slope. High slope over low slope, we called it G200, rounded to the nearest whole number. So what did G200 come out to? -2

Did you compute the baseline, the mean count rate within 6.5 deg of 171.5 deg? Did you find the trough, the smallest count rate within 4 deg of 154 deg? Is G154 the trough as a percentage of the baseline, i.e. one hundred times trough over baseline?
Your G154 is 94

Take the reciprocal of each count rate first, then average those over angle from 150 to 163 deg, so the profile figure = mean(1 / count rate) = 0.054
